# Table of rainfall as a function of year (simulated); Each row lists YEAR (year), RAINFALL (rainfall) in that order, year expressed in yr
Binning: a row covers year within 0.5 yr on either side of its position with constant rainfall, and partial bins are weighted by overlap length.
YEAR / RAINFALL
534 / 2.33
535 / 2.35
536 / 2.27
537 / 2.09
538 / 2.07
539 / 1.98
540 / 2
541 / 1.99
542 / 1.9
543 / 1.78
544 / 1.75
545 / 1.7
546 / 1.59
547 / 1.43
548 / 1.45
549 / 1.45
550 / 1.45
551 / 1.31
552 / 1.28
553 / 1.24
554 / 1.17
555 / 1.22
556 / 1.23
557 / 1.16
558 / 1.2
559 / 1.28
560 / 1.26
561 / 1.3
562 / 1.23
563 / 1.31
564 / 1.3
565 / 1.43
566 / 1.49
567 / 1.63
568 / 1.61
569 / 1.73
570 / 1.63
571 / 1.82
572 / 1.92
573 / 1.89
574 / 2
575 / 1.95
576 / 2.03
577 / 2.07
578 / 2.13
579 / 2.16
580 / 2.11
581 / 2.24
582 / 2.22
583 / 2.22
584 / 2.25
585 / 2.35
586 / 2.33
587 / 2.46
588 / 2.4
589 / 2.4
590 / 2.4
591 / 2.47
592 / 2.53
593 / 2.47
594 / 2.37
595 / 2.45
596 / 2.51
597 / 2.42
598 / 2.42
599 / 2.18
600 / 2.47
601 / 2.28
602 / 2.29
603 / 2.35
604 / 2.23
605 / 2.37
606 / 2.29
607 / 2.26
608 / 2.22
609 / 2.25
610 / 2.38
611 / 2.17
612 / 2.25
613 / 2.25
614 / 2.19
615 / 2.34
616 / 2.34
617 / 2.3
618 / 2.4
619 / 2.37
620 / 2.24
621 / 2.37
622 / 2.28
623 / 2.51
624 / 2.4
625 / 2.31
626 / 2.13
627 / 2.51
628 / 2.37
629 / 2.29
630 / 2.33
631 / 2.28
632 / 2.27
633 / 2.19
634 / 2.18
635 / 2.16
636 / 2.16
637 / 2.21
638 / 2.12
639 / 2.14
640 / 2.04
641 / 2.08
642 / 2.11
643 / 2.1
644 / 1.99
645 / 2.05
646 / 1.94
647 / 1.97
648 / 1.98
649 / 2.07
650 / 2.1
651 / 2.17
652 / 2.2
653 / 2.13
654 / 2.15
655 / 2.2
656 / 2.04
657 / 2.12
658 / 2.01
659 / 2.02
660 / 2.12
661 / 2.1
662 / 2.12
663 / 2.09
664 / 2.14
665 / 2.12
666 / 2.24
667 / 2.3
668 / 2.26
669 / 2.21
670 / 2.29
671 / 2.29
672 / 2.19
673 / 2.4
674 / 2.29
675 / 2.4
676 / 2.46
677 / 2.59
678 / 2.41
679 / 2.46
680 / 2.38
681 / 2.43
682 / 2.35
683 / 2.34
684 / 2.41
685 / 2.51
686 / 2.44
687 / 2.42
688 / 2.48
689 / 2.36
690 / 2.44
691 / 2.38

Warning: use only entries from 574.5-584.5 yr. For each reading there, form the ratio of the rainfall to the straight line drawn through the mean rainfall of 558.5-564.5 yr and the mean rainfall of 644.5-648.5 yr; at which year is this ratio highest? 581 yr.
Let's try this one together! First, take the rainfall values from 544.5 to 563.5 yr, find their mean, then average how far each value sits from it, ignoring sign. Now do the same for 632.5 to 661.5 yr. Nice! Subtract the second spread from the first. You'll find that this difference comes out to 0.05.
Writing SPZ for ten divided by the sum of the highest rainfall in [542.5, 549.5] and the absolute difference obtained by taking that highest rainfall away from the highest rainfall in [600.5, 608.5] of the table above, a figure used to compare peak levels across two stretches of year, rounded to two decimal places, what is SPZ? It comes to 4.22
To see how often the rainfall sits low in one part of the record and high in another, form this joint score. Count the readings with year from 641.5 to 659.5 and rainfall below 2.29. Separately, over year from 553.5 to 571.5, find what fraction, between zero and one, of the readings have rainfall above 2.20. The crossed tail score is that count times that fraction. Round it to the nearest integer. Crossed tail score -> 0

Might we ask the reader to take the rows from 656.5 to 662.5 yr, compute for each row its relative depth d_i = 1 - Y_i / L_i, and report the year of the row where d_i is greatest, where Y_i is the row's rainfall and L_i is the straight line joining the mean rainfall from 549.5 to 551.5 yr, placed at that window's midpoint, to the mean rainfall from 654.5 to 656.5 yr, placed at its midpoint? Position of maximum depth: 658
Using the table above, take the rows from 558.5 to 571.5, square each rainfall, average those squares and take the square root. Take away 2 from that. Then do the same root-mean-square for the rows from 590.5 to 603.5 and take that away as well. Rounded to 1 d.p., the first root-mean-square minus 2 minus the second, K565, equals -2.9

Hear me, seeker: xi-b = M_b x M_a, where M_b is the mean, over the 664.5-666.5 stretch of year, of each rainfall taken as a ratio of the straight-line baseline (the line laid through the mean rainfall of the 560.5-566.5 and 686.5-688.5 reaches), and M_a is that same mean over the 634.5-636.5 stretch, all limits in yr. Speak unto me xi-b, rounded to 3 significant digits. 1.05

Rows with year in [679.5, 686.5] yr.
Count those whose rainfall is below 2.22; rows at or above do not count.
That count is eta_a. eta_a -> 0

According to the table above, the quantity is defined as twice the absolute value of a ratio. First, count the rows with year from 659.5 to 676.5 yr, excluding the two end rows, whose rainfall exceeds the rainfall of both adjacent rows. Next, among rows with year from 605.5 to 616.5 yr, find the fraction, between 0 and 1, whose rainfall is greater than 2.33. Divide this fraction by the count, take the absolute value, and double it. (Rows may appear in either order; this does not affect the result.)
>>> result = 0.14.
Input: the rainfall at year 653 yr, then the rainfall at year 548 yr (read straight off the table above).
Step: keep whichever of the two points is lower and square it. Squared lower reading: 2.1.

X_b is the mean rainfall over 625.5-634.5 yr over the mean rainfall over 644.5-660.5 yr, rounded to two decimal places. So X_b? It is 1.10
